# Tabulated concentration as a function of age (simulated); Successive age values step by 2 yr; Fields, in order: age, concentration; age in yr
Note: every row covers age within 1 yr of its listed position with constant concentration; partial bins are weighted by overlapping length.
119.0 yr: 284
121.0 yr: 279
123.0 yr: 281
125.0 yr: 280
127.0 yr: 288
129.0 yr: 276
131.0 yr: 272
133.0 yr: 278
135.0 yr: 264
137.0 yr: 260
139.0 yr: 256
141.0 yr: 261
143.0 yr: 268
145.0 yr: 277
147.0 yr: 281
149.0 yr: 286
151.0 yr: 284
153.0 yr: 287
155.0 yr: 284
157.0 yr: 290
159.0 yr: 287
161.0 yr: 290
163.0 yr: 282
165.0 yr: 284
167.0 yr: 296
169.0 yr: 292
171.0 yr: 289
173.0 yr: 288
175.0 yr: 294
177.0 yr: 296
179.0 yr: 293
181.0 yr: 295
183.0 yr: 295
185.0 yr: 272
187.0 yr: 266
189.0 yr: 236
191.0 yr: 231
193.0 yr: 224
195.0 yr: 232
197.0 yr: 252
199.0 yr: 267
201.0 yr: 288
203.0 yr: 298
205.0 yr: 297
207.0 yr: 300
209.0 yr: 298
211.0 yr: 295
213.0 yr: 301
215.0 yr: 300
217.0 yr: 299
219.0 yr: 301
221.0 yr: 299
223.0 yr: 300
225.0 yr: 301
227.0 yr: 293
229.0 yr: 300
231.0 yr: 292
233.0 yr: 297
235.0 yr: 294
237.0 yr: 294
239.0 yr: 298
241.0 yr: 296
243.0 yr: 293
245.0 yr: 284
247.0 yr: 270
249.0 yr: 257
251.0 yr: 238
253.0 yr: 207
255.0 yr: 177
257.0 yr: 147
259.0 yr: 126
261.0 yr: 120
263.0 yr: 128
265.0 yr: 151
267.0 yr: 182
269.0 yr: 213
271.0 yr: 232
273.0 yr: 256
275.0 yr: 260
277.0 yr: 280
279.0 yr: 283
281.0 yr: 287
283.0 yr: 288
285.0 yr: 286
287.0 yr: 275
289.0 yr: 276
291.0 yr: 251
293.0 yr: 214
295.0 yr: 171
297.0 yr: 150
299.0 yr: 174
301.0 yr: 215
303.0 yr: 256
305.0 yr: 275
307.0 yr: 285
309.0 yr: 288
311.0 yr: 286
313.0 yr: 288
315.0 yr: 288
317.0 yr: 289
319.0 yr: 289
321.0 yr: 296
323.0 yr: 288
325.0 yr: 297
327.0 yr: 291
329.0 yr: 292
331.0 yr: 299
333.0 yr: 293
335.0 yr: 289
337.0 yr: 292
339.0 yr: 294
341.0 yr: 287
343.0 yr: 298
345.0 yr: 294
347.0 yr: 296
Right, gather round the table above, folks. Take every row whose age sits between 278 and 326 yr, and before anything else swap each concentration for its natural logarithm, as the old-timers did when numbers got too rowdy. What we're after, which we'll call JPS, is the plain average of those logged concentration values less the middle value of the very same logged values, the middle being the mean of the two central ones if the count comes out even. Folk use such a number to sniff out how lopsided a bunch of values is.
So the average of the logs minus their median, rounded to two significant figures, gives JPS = -0.10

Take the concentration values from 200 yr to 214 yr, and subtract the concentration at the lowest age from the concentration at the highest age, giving 13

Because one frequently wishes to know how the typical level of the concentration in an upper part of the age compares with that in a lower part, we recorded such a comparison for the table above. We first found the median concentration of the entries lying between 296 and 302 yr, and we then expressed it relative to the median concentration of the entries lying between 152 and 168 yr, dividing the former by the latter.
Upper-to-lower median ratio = 0.61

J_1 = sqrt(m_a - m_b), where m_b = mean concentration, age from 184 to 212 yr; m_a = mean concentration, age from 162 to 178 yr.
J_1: 5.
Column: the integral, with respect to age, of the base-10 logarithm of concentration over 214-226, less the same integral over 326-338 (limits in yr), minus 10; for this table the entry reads -9.9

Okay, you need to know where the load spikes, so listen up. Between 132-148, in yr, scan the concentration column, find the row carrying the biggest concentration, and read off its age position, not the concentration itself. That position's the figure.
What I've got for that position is 147.0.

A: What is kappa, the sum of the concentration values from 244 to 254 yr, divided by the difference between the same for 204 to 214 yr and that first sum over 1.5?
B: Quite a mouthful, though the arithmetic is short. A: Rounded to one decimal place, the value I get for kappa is 1.9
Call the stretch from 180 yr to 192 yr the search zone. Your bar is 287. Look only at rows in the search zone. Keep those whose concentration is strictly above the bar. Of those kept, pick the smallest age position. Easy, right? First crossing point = 181.0 yr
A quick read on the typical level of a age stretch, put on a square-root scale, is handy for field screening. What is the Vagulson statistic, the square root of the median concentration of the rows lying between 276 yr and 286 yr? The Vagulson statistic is 16.9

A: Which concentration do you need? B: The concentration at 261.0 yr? 120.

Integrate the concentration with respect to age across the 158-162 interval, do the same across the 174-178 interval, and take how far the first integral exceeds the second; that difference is -26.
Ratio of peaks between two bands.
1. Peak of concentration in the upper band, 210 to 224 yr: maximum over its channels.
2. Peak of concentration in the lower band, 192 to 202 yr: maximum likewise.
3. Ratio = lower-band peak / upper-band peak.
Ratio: 0.96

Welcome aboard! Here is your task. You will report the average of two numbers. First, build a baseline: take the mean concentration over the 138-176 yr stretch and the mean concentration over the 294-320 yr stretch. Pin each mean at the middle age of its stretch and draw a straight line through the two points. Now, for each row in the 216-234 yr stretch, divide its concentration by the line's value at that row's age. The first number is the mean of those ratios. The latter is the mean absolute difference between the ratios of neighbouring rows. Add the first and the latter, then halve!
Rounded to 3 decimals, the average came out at 0.564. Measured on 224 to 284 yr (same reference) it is 0.492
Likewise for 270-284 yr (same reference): 0.544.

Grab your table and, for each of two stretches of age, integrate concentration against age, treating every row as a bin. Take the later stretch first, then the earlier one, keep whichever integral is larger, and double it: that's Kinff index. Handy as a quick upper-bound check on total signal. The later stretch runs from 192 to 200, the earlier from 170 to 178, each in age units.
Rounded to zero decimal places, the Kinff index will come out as 4668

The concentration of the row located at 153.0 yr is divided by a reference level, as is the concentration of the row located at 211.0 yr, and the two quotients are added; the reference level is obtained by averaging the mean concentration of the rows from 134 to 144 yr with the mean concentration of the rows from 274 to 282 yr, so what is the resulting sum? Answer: 2.16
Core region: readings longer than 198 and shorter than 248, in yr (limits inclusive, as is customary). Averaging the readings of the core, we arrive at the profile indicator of 294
